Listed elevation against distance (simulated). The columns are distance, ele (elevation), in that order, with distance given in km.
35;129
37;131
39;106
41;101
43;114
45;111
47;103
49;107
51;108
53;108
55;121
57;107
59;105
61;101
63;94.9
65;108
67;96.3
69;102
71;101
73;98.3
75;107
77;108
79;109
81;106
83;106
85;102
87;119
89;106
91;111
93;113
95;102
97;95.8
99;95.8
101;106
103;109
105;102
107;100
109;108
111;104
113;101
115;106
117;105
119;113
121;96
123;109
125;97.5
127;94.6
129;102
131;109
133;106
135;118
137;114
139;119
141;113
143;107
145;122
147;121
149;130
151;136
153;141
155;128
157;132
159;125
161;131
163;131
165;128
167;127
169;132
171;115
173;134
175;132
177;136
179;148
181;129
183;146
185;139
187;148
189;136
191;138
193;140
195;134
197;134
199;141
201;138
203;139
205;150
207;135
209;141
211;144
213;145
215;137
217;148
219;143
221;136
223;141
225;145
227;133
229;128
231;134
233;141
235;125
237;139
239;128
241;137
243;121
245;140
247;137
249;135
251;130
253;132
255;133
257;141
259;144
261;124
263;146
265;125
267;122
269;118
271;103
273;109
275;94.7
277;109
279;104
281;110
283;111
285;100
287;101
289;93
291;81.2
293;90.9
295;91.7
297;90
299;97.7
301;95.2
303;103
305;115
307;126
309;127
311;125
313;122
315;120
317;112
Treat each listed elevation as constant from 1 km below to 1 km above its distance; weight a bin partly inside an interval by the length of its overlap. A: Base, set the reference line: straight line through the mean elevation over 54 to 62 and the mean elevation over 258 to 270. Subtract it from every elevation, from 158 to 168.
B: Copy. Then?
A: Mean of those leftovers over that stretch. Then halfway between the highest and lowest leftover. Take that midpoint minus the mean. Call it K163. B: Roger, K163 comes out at -0.09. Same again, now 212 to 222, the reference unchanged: -0.01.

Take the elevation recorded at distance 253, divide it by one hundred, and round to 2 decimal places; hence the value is 1.32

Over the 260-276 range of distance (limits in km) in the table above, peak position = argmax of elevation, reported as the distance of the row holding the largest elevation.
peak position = 263 km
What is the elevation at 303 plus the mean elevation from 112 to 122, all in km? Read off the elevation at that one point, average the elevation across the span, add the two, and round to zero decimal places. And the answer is 207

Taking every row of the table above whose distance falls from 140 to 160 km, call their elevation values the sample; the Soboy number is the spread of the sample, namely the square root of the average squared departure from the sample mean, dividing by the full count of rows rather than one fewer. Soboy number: 10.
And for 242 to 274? 12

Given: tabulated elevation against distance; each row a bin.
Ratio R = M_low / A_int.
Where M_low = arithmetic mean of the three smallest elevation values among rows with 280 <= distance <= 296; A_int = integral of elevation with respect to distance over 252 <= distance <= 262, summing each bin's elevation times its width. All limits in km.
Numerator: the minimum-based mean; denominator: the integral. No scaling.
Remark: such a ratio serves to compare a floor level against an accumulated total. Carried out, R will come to 0.065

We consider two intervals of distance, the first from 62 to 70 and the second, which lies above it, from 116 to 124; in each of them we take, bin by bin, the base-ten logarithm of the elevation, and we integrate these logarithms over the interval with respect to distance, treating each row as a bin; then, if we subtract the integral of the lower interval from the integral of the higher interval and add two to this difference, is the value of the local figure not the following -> 2.2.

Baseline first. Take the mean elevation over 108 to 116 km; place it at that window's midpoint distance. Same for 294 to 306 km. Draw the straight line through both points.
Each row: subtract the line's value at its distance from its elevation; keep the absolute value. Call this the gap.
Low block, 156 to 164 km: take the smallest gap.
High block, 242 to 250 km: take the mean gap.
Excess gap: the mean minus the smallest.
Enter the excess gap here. 11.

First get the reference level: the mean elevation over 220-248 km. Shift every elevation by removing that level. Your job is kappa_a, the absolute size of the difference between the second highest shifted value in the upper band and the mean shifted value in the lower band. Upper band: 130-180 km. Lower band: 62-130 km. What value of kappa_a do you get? 37.1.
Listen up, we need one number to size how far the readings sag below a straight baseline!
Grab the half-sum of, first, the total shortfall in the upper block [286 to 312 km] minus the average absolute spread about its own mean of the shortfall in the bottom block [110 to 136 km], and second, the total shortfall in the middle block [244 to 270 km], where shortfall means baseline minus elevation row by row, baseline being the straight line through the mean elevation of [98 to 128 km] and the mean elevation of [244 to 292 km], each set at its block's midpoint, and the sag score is 18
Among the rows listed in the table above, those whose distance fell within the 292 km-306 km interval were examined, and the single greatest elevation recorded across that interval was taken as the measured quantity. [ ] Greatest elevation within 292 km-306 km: 115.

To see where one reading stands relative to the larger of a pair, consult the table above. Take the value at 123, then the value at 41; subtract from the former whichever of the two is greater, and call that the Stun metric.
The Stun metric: 0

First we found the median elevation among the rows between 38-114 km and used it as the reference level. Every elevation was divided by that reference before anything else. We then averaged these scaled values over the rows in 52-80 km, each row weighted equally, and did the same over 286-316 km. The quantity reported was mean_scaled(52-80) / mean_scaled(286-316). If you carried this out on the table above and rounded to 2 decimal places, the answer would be 1.00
